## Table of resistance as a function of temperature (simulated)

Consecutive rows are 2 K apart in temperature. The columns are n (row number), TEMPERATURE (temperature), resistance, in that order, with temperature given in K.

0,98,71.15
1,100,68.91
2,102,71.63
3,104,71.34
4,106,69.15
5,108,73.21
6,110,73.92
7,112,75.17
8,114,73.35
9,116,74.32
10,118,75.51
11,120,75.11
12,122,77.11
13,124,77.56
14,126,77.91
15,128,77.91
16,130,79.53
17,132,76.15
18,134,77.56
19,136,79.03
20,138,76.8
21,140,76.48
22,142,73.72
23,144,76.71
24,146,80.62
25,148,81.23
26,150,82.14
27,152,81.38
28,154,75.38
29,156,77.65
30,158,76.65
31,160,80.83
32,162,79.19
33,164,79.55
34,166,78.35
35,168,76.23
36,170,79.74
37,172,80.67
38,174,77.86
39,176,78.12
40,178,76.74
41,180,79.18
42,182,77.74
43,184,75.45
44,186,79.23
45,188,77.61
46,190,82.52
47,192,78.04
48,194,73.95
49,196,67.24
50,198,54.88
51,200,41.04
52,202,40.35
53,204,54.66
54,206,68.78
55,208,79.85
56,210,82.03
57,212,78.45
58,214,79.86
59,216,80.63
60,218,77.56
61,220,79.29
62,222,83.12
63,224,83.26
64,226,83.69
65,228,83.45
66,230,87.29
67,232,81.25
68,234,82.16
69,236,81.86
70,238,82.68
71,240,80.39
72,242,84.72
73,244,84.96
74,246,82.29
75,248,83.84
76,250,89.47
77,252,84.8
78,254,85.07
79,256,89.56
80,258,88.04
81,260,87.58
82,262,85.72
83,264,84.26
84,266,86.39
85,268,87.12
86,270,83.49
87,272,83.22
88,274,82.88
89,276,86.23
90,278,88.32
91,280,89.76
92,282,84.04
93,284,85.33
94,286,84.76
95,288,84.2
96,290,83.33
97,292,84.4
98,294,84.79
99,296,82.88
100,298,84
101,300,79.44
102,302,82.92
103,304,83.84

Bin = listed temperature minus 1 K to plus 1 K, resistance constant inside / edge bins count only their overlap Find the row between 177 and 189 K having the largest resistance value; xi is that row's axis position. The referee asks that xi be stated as 186 K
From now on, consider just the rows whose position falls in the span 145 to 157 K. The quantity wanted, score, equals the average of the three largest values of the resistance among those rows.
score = 81.6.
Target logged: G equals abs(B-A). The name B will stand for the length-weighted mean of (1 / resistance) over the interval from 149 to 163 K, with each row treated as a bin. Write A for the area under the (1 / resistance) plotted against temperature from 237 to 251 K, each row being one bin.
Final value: 0.154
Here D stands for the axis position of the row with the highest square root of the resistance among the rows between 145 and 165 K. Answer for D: 150 K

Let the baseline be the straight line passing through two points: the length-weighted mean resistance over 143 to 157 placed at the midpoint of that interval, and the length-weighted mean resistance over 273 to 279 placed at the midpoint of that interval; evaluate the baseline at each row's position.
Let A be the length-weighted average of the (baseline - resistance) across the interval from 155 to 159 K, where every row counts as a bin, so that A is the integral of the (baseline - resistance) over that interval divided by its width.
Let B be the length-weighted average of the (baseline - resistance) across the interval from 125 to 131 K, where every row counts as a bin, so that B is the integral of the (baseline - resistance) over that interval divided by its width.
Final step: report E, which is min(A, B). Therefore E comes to -0.3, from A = 2.5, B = -0.3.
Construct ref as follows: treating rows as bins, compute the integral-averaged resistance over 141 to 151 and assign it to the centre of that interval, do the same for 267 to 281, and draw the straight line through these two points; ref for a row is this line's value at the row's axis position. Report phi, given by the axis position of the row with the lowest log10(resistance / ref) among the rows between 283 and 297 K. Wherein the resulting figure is 296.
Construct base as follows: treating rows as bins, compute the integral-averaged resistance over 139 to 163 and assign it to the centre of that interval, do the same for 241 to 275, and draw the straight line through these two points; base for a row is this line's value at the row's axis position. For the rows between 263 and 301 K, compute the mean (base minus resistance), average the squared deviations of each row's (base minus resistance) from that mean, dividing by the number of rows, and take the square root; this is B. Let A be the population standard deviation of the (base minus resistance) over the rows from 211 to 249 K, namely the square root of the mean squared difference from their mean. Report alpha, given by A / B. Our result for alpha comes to 0.8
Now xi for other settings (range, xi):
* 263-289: 280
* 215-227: 226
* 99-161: 150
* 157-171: 160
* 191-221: 210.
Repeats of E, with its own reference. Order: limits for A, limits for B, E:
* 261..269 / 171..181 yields -0.6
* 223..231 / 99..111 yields -1.1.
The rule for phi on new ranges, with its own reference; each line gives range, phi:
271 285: 274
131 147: 142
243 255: 246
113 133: 114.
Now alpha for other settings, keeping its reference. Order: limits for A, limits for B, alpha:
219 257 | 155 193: 1.3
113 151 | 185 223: 0.2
